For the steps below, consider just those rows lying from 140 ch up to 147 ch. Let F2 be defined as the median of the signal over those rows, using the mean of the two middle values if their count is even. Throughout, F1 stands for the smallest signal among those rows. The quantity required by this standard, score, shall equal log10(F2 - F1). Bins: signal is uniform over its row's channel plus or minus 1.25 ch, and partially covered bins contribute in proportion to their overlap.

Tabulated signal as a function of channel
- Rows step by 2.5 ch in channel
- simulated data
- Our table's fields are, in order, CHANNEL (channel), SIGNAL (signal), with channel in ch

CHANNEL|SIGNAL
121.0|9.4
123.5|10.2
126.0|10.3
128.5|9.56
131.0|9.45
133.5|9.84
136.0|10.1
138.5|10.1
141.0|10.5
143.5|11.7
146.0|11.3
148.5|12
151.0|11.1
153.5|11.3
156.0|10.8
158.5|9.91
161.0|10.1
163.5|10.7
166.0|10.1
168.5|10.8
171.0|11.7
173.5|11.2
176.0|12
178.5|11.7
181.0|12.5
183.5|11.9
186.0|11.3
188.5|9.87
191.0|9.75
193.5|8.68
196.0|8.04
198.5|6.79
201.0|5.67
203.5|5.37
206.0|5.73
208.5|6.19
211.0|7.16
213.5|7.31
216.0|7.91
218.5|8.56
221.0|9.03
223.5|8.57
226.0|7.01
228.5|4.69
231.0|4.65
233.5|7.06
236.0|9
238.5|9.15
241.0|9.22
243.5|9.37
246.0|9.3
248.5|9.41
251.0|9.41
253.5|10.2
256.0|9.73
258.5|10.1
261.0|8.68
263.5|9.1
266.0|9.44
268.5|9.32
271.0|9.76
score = -0.1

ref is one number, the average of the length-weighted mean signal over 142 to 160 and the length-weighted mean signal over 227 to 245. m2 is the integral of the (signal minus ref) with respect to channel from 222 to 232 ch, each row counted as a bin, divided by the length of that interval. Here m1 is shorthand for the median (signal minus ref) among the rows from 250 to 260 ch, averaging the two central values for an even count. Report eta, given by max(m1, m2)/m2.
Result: -0.2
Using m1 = 1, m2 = -3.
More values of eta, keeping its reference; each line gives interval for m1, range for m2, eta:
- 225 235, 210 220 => 1.0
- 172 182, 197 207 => -0.7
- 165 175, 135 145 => 1.3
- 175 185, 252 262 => 7.9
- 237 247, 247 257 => 1.0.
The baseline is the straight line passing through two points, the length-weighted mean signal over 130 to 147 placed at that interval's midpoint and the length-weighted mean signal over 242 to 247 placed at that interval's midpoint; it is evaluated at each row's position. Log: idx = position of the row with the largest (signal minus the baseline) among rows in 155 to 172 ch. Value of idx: 171.0 ch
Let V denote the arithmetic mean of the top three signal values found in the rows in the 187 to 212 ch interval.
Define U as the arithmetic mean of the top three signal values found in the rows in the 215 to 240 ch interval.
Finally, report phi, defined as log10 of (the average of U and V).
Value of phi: 0.97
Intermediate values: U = 9.1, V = 9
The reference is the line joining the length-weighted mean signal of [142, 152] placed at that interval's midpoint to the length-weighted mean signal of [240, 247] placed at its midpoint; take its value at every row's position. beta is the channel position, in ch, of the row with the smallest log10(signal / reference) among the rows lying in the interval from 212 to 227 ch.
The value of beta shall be 226.0 ch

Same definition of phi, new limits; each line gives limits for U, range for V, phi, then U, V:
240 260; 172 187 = 1.04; 10.0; 12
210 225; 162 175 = 1.00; 8.7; 11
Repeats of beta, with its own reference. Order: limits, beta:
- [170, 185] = 173.5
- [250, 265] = 261.0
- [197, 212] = 203.5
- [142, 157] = 156.0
